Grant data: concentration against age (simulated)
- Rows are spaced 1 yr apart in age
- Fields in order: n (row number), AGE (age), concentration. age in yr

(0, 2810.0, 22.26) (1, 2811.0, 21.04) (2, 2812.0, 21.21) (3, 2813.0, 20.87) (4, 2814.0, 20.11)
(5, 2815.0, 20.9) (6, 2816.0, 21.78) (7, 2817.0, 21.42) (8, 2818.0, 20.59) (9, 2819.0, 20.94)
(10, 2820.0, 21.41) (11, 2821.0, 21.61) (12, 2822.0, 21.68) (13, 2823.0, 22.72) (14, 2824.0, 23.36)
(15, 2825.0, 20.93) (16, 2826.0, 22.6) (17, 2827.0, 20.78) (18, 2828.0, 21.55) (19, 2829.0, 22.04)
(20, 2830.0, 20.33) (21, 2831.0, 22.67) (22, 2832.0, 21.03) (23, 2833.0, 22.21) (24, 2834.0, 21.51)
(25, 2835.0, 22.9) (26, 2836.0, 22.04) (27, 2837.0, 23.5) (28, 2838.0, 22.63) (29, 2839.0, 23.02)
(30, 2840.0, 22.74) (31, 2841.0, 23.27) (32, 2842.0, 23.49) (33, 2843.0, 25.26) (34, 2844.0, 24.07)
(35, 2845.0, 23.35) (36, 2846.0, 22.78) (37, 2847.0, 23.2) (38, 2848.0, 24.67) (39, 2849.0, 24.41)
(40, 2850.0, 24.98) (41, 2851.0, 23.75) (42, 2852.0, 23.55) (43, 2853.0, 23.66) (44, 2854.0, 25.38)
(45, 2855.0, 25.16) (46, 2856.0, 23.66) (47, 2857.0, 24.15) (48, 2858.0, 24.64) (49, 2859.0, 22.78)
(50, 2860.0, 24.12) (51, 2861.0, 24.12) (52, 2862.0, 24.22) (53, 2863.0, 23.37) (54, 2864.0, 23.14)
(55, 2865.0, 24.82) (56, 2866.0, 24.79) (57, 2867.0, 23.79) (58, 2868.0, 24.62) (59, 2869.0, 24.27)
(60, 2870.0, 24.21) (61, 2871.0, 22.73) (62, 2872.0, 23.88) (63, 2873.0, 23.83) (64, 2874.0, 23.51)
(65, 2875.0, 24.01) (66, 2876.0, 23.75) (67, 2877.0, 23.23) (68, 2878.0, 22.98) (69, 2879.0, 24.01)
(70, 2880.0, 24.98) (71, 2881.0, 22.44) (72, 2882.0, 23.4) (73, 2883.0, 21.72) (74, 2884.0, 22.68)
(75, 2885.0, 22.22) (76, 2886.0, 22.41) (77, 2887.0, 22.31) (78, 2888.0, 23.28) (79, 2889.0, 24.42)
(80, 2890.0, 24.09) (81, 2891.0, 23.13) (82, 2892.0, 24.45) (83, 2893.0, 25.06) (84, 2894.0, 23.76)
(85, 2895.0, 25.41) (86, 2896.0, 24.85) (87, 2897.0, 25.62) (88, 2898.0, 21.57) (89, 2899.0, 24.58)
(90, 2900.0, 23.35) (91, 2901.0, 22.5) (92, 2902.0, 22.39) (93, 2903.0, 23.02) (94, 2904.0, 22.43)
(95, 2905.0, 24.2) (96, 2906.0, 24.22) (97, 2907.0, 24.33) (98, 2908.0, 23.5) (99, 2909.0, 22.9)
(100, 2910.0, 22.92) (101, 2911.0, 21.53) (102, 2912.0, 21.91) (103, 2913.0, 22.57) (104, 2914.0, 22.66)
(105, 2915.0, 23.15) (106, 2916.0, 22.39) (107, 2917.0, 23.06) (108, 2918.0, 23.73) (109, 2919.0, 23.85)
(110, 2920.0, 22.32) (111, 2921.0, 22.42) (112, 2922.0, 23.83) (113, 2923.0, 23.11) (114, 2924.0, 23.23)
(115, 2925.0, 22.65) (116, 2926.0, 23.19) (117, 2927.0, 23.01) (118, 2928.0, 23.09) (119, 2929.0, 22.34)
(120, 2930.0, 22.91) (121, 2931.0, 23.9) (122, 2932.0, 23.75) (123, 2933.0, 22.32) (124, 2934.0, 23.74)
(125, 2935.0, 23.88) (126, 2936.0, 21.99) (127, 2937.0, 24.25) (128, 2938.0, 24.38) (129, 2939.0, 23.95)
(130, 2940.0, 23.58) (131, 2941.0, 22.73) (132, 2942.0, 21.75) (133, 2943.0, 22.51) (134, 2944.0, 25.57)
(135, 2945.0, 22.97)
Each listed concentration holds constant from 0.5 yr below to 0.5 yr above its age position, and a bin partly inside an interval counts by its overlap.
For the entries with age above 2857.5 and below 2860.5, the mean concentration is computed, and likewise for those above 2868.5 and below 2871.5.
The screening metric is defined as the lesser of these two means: 23.7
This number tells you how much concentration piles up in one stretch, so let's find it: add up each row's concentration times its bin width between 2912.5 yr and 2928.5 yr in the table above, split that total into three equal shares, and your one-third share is 123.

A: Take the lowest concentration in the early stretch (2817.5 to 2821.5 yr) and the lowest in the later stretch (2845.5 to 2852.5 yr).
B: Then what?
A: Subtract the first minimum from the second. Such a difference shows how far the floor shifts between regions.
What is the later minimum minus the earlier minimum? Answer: 2.2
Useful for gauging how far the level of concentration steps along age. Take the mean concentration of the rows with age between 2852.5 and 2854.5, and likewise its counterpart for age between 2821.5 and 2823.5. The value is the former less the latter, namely 2.3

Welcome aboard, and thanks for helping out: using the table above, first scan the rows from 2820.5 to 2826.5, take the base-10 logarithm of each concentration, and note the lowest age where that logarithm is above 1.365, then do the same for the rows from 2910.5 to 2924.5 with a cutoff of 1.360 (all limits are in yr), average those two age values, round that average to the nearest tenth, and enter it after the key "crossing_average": 2869.5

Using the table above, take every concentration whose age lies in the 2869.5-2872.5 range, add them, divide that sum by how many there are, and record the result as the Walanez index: 23.6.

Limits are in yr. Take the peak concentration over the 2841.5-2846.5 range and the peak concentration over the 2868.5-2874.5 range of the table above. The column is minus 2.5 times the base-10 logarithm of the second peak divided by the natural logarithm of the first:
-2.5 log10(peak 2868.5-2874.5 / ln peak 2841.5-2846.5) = -2.190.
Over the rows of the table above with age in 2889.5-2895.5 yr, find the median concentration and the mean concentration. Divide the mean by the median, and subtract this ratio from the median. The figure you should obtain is 23.3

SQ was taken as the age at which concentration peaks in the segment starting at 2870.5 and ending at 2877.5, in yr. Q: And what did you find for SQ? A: 2875.0 yr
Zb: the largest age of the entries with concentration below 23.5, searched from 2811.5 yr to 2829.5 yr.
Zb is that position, 2829.0 yr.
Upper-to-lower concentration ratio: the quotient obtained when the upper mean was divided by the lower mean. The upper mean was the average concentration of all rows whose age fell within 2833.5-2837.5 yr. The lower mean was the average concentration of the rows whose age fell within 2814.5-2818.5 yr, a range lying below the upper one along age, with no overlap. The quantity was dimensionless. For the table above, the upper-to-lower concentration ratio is 1.06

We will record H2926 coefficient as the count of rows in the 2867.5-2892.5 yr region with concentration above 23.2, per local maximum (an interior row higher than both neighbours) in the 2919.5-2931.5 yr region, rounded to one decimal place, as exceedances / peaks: 4.0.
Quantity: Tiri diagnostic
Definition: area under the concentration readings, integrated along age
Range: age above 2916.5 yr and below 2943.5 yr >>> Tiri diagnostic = 625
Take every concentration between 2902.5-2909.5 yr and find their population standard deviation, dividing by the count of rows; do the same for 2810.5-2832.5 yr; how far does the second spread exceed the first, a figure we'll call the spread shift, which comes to 0.1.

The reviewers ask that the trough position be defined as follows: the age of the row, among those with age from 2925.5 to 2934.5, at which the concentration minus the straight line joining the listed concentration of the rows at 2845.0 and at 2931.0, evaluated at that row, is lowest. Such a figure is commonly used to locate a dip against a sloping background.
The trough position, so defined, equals 2933.0 yr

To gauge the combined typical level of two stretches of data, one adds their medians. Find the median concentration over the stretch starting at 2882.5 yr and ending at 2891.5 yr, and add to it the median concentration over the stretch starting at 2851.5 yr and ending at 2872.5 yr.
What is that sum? 46.8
